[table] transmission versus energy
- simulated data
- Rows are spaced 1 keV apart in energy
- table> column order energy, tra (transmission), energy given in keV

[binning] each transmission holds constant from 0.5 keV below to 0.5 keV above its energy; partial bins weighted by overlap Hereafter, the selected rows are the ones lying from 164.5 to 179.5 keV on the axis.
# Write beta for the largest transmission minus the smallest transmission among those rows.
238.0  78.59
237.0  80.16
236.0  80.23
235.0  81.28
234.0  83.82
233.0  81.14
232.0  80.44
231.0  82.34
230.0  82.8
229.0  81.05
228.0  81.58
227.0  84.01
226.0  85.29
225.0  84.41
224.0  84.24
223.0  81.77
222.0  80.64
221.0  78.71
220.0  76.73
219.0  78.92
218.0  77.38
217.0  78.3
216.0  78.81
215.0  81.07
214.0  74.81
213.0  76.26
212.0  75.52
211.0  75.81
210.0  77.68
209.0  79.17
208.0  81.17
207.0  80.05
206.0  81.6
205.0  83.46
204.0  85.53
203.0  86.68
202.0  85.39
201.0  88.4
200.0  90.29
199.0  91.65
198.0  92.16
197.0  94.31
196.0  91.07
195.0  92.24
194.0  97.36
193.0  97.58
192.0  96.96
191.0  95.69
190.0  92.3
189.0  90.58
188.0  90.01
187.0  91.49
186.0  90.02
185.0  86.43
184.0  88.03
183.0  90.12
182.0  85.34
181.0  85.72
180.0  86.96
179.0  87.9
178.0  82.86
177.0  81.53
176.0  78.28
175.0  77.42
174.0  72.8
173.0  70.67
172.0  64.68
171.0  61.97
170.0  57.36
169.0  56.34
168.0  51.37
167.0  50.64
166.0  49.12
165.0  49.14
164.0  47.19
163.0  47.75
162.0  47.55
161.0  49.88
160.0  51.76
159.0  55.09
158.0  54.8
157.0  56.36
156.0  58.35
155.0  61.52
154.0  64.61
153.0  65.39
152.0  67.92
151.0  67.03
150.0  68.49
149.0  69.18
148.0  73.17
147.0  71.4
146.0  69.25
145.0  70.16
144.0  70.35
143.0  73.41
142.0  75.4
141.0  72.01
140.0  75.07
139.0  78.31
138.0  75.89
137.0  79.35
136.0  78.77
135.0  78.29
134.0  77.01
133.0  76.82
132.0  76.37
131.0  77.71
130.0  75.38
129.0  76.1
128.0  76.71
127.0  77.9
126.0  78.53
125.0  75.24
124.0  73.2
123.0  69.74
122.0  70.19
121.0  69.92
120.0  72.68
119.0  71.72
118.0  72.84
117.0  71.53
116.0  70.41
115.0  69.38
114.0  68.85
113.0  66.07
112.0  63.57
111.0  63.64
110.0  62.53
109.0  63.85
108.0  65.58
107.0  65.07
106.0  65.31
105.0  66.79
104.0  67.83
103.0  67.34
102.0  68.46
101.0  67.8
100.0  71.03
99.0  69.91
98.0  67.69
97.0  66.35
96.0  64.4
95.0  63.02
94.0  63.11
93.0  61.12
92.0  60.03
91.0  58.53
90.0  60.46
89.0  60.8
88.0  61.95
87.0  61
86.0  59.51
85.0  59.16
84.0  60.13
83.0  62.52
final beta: 38.8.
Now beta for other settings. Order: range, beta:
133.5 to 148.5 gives 10.1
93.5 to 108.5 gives 8.0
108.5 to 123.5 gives 10.3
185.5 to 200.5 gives 7.6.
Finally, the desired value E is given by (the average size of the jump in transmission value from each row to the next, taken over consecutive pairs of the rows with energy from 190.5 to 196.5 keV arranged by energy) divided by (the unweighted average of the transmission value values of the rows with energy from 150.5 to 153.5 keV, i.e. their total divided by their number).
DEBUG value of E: 0.025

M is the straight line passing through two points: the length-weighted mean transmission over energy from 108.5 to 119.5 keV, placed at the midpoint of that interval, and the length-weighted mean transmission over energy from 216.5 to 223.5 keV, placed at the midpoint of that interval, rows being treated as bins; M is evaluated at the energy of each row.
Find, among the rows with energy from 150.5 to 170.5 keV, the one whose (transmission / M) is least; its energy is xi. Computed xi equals 164.0 keV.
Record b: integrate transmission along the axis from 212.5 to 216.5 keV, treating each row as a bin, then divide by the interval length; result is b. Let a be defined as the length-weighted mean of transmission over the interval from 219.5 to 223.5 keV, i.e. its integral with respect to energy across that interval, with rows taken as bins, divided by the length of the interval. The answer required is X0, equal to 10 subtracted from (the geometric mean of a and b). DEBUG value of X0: 69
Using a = 79.5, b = 77.7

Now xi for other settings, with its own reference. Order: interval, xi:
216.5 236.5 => 220.0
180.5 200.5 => 182.0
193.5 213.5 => 212.0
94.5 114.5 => 110.0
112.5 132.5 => 113.0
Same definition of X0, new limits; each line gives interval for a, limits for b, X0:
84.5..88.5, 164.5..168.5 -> 45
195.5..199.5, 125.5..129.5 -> 74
